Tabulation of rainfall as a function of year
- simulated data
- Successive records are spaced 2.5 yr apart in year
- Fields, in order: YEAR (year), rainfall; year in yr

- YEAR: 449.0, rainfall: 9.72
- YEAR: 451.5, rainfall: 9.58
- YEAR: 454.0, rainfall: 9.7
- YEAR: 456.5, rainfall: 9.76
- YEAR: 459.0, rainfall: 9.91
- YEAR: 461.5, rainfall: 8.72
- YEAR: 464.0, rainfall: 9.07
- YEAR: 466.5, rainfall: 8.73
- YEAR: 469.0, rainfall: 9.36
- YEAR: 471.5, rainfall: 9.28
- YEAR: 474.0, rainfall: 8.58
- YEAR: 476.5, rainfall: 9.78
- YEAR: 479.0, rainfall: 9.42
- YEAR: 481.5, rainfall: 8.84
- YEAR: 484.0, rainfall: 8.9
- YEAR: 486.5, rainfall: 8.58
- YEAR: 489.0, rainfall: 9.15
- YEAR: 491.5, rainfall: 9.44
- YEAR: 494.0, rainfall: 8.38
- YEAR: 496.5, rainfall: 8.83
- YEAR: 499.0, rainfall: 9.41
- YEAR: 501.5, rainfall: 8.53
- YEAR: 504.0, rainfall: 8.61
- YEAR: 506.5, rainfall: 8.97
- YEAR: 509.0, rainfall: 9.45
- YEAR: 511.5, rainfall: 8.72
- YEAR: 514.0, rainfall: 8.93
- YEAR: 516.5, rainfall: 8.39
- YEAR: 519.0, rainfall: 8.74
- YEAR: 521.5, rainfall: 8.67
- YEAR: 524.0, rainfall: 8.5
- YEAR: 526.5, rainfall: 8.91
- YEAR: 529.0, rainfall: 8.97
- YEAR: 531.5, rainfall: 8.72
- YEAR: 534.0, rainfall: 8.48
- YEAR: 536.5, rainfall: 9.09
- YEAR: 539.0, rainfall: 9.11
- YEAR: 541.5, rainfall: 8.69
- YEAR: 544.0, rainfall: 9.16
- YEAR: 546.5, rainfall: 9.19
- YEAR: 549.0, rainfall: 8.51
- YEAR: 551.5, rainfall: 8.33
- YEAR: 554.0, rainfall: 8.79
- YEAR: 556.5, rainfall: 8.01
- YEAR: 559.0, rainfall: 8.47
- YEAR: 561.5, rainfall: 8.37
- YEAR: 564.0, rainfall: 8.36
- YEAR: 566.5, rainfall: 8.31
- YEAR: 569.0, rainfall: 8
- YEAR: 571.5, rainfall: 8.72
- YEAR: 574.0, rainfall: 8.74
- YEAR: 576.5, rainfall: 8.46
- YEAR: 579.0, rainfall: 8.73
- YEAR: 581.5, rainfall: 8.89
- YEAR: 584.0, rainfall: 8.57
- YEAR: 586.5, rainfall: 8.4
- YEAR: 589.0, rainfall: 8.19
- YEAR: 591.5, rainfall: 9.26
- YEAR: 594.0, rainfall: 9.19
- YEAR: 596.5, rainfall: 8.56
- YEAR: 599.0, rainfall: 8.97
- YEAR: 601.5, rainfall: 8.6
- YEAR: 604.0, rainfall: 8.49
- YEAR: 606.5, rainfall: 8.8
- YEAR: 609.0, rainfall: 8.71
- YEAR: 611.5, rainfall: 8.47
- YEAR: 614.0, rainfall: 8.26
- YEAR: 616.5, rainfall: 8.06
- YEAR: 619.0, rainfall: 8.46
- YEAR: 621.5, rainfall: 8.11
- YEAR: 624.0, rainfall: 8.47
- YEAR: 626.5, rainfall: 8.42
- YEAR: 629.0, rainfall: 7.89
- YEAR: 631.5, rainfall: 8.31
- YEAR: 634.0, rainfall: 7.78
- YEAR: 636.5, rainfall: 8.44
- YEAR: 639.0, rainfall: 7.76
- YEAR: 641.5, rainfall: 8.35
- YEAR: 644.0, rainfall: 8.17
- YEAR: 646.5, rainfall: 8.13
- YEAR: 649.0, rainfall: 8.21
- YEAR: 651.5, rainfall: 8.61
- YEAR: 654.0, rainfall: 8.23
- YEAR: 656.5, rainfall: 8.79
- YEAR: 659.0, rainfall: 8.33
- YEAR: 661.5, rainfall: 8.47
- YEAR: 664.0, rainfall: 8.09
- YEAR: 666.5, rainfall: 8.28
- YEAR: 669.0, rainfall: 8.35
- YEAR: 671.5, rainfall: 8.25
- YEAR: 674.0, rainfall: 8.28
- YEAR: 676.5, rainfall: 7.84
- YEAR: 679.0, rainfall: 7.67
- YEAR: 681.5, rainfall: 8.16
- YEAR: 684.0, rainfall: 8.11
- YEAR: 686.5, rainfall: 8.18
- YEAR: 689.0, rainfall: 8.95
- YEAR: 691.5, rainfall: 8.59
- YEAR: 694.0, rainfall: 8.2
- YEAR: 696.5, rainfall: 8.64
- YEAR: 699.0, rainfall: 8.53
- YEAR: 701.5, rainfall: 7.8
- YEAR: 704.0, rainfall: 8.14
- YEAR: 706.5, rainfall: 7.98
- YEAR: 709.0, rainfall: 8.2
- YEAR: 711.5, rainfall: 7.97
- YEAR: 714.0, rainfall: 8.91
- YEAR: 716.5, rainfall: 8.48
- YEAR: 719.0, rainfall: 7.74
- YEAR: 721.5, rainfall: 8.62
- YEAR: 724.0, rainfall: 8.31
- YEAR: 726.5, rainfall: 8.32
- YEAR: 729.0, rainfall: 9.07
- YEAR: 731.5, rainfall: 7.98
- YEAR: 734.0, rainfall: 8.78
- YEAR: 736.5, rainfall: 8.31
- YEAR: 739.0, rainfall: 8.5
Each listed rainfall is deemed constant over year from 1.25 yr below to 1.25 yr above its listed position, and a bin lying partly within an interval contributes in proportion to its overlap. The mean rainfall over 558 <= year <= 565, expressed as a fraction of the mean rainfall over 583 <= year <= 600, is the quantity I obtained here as 0.96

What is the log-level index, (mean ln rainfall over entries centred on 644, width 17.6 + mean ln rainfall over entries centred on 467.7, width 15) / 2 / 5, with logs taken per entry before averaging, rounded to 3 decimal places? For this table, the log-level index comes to 0.430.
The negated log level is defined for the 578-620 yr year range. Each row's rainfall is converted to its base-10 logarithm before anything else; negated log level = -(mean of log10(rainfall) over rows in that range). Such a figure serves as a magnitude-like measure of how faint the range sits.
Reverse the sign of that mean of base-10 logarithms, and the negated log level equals -0.935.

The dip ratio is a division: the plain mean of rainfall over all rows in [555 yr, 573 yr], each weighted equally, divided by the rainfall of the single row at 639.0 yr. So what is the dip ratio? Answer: 1.07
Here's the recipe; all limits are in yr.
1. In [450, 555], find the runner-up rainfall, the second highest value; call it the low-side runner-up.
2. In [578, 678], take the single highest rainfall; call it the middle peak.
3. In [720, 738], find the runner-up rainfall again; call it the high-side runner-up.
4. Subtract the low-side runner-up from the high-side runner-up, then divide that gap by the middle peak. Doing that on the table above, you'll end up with -0.11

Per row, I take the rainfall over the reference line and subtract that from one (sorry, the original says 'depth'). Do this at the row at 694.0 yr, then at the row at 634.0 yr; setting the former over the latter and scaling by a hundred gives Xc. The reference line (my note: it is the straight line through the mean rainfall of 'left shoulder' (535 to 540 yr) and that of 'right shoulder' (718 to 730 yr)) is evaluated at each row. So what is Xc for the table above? 34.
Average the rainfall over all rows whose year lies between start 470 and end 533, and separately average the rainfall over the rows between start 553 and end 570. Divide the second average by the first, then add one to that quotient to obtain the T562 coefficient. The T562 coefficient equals 1.935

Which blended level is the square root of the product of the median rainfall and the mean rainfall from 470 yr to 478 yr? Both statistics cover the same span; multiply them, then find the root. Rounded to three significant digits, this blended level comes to 9.25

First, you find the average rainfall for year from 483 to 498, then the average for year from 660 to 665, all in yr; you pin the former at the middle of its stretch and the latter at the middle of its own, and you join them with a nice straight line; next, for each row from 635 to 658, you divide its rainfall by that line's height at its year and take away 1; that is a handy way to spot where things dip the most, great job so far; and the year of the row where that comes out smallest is 639.0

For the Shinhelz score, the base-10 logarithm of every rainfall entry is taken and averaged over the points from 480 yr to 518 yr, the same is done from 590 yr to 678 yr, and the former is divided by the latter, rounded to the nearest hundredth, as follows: 1.03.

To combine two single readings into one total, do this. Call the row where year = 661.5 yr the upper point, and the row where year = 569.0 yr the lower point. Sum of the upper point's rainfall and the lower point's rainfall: 16.5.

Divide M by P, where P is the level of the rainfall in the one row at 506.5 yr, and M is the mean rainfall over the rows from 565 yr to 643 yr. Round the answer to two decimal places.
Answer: 0.94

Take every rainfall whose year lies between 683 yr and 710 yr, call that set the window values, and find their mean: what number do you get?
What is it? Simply 8.3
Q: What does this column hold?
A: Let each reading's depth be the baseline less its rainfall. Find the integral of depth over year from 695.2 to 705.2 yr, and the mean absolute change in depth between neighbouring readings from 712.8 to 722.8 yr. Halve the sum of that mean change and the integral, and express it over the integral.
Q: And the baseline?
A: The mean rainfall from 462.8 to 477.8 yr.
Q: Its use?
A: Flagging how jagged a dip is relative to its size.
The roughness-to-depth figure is 0.54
